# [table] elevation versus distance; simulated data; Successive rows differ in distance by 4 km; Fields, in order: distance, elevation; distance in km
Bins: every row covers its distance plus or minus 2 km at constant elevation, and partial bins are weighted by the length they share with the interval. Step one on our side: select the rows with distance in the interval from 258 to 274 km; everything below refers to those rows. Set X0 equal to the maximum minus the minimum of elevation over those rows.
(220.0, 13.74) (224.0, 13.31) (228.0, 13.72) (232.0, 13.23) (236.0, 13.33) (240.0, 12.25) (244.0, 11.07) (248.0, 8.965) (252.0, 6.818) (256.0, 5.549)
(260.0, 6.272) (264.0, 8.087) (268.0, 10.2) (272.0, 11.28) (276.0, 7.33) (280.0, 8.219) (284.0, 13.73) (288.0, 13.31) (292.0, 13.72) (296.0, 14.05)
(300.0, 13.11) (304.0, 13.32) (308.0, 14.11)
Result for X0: 5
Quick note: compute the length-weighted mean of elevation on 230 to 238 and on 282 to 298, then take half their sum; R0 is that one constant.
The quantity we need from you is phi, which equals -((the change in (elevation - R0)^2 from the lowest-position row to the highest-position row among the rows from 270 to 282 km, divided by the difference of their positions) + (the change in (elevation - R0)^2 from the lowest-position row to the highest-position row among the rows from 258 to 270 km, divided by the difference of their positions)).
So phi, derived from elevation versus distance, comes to 2.3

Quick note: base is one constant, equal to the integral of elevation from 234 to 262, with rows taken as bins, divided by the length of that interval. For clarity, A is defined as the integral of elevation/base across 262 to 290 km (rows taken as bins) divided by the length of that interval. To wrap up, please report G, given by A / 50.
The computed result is 0.0225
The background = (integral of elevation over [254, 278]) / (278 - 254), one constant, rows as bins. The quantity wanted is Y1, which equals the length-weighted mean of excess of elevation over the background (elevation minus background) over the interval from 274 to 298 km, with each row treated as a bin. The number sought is 3.6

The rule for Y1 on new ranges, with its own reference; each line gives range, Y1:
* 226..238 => 5.3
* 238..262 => 0.4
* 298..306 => 5.1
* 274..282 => -0.3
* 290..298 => 5.8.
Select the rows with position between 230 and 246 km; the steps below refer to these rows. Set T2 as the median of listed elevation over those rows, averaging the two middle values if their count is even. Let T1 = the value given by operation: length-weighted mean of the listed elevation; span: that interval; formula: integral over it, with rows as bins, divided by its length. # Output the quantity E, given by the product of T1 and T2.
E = 159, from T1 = 12.5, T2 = 12.7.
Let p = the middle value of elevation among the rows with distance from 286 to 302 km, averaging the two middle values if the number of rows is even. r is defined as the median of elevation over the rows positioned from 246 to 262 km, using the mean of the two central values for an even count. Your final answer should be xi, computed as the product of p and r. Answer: 88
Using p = 14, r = 6.5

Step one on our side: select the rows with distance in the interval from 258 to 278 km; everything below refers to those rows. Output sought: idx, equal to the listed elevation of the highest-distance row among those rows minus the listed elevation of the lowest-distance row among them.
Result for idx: 1.1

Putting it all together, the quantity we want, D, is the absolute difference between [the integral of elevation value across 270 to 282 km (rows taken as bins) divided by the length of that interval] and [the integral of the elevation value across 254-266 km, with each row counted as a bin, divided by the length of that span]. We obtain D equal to 2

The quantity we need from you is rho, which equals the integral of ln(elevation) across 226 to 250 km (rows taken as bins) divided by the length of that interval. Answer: 2.48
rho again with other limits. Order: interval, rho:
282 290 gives 2.60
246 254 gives 2.06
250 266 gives 1.89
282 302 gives 2.61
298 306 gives 2.58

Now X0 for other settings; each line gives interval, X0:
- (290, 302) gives 1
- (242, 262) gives 6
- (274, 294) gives 6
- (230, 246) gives 2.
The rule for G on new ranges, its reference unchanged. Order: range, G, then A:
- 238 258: 0.0195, 1.0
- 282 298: 0.0299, 1.5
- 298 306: 0.0288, 1.4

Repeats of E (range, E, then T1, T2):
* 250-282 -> 61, 8.0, 7.7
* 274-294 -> 150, 11.3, 13.3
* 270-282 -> 74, 8.9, 8.2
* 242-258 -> 64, 8.1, 7.9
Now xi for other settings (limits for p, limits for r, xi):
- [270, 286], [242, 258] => 77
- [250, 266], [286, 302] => 88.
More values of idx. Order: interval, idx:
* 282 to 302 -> -0.6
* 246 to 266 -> -0.9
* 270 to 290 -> 2.0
